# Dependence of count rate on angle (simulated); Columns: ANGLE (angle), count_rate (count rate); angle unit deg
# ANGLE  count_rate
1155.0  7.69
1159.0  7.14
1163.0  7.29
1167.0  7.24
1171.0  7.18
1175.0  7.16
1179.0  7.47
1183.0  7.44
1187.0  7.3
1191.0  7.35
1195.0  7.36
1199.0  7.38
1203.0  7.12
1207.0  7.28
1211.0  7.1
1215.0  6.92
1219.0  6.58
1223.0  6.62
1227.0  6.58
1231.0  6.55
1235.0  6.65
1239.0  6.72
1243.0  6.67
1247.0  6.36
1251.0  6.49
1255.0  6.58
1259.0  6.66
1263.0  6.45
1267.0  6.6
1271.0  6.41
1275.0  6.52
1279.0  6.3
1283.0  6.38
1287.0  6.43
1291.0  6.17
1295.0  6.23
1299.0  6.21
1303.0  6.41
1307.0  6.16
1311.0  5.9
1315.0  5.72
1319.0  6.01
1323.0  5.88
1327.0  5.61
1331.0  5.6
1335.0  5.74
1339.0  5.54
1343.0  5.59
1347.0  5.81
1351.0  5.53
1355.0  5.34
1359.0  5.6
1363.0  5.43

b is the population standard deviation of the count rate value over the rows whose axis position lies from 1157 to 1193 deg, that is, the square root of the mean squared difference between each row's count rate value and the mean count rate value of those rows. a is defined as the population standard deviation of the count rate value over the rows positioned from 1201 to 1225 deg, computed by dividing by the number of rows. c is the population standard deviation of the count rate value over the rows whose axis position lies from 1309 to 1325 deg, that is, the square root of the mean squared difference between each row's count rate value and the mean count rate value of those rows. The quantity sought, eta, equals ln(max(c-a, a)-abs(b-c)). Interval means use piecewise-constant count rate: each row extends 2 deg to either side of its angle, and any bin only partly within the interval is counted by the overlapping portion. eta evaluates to -1.4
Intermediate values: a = 0.260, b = 0.112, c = 0.104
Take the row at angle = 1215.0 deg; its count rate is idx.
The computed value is 6.92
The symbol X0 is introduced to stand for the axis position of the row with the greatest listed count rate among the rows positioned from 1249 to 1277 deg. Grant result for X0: 1259.0 deg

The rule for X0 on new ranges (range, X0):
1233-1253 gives 1239.0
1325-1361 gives 1347.0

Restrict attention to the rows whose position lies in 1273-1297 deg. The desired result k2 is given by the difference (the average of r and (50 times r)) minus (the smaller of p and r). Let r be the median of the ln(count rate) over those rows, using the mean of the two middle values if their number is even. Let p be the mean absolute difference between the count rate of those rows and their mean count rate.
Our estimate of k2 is 47.0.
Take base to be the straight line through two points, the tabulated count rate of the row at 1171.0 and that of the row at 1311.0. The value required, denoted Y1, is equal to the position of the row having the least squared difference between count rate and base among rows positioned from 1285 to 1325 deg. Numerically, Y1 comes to 1311.0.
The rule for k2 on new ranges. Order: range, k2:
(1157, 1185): 50.4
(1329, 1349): 43.8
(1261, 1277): 47.6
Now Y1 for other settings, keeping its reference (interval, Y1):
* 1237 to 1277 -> 1251.0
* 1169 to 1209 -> 1171.0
